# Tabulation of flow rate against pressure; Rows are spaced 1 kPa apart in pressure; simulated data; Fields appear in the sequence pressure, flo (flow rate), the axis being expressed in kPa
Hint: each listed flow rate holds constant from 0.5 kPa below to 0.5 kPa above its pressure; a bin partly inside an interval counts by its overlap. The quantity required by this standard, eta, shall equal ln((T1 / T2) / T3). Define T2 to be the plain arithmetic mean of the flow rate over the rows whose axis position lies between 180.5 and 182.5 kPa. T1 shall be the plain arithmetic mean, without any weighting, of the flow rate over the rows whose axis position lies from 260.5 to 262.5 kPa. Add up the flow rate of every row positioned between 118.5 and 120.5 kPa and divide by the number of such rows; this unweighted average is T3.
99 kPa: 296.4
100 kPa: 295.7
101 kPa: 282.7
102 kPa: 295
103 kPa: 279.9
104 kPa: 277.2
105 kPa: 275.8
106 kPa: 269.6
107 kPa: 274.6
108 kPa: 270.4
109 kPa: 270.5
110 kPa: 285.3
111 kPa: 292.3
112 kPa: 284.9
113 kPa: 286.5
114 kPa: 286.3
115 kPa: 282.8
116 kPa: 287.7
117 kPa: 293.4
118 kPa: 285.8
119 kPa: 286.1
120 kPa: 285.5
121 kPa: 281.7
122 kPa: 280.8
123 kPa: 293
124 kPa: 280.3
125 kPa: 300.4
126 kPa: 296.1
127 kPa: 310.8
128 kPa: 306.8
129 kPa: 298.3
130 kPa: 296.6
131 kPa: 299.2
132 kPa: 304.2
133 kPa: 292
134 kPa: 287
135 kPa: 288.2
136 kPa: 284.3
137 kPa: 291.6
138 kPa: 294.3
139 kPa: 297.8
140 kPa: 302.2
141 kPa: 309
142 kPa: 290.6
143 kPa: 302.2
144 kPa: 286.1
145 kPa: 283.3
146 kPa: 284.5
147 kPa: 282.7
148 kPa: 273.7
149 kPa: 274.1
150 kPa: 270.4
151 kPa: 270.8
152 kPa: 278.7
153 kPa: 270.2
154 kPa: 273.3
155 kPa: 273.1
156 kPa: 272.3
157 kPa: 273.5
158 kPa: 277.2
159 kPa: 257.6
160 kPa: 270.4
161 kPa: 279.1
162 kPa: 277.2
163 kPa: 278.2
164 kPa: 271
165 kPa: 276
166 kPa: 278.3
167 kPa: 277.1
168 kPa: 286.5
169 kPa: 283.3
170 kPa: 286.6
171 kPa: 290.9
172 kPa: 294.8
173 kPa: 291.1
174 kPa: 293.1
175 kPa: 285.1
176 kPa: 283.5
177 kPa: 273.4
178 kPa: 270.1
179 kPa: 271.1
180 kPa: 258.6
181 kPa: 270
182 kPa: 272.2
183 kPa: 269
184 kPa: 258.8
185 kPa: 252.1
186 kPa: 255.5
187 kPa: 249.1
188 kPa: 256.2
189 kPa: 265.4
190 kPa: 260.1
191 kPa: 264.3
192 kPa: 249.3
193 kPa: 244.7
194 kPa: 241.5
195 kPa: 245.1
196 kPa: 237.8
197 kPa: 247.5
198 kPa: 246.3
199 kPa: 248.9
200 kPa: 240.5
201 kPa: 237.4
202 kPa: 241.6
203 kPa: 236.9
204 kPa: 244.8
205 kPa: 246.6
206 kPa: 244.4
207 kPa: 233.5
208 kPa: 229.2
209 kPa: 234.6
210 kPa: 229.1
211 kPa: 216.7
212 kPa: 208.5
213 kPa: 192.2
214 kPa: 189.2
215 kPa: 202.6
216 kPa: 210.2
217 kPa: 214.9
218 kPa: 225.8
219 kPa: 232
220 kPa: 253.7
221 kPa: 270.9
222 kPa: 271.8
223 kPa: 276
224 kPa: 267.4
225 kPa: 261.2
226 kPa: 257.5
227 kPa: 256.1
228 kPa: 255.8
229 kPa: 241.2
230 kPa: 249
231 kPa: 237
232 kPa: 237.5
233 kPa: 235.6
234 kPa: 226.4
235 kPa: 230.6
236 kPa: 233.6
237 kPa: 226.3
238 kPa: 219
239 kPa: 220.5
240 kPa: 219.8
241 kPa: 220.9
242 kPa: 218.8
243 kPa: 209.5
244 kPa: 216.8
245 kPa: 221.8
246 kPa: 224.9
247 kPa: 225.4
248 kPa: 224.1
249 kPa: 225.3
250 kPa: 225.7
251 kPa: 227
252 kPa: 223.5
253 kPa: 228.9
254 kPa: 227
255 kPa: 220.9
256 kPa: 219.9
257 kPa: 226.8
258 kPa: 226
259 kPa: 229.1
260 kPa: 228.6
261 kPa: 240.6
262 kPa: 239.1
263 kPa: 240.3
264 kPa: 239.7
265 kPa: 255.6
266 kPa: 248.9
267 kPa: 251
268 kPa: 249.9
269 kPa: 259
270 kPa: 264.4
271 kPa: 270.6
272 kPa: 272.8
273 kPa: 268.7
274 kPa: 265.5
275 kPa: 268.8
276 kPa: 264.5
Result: -5.78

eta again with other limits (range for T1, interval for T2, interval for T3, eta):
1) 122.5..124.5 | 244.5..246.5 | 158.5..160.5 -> -5.33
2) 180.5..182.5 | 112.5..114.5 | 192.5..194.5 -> -5.55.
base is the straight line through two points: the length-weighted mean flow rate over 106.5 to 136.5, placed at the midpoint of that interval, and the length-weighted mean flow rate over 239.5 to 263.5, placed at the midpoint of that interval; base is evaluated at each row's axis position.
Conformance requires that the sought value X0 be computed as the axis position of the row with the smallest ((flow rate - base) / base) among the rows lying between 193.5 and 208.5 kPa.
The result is 208 kPa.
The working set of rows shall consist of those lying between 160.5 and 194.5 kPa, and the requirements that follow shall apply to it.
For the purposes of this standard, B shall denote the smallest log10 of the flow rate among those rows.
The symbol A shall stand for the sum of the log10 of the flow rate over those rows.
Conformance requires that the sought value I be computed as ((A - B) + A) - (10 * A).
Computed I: -664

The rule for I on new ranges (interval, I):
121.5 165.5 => -867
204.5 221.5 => -322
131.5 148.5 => -338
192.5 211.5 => -364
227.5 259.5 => -606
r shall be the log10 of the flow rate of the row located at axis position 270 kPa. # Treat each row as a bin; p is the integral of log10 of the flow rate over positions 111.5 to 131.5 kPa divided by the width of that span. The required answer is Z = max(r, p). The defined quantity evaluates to 2.46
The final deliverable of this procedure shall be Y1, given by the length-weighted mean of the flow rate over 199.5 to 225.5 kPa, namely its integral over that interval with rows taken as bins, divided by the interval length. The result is 235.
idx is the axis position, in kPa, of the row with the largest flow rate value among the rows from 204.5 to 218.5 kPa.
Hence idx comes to 205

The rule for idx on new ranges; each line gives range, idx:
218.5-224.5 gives 223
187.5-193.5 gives 189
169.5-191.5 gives 172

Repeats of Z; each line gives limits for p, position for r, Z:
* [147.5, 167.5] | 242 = 2.44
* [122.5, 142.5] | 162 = 2.47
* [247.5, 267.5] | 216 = 2.37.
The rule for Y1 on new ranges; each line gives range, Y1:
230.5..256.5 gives 225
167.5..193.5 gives 271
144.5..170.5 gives 276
